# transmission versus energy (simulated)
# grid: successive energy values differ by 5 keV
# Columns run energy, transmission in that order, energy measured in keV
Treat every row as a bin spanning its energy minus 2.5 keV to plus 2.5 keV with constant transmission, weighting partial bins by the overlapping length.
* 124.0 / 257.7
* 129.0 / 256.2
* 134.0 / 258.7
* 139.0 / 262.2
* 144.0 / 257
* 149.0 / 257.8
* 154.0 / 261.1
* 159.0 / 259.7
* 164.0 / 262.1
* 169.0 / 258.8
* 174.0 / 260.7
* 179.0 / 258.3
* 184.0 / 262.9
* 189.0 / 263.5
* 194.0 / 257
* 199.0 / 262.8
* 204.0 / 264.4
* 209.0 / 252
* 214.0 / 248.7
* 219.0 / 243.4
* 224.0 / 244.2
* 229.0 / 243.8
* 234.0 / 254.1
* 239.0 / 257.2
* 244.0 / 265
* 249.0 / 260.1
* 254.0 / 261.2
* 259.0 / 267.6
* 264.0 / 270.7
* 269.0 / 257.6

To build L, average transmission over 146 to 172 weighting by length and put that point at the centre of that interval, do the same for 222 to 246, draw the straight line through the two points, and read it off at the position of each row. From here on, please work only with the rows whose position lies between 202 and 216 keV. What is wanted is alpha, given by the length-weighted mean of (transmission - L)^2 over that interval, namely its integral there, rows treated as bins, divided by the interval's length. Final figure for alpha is 40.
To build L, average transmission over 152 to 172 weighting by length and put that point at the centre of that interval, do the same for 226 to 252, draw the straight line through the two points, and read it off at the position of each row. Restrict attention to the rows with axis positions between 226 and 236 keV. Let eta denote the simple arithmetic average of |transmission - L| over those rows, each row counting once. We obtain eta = 7.4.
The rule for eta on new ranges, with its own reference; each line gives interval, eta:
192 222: 6.8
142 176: 1.8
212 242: 8.5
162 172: 1.5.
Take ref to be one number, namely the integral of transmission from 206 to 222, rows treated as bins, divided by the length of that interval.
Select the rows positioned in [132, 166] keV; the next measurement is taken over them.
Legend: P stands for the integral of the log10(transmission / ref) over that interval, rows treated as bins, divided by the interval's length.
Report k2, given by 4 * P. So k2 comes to 0.078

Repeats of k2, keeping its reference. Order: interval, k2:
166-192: 0.084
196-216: 0.060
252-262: 0.111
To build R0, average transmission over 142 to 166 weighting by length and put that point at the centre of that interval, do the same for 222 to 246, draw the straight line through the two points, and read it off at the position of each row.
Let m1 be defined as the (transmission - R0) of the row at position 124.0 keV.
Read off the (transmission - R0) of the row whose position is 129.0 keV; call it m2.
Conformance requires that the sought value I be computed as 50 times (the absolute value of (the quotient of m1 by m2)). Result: 40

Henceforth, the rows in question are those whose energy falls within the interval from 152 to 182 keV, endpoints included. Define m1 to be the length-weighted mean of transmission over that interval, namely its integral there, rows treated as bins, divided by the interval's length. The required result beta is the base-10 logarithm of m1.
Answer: 2.42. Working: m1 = 260.1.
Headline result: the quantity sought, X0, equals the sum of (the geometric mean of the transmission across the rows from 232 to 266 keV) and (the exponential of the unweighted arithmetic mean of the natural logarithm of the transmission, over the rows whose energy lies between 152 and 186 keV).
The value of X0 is 523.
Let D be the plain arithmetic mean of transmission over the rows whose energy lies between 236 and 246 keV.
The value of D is 261.1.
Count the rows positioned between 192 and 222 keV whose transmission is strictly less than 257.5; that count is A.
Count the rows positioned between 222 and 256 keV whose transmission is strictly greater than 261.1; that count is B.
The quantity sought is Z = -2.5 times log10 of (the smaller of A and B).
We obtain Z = -0.8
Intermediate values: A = 4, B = 2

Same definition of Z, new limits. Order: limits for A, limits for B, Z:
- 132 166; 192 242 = 0.0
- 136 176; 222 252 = 0.0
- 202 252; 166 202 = -1.2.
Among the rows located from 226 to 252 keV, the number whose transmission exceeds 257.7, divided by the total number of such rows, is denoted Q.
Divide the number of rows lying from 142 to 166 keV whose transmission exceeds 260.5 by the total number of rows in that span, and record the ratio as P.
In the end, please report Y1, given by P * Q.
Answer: 0.160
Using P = 0.40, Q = 0.40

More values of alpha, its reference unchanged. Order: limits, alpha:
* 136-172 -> 5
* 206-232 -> 67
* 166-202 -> 18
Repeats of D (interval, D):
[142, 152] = 257.4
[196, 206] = 263.6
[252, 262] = 264.4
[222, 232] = 244.0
